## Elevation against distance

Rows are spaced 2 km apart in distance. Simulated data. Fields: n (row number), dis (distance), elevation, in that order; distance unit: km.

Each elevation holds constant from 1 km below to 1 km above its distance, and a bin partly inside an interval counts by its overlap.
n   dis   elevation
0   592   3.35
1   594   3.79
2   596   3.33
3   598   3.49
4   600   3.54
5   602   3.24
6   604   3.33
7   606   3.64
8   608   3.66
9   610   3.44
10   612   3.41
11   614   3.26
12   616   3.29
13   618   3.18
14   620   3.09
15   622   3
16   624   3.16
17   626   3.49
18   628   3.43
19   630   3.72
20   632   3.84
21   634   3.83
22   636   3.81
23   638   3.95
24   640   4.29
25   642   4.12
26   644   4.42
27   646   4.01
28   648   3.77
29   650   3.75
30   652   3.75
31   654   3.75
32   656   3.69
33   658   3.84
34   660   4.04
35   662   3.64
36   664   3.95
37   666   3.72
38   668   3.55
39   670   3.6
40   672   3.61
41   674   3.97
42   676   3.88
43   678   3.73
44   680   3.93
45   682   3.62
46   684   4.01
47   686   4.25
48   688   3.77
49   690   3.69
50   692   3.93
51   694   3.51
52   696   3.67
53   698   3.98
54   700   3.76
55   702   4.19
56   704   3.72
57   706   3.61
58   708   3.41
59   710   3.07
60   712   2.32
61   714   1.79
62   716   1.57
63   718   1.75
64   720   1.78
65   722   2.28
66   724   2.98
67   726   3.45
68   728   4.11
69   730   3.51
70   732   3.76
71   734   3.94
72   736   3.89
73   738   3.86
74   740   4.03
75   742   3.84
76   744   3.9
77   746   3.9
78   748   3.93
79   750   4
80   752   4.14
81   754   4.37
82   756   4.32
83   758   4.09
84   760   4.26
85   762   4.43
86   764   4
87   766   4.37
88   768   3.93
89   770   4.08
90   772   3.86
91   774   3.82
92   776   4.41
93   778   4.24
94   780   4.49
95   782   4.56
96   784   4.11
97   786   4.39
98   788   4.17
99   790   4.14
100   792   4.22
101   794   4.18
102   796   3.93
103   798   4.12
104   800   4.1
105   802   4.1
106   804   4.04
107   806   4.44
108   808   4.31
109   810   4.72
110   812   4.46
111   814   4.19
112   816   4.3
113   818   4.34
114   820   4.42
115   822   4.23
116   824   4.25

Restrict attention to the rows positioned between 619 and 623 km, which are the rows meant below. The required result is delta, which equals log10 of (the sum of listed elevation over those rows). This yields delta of 0.78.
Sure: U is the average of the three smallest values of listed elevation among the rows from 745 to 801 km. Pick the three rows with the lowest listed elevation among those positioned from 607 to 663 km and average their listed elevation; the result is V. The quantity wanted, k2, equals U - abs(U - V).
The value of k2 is 3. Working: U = 3.9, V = 3.1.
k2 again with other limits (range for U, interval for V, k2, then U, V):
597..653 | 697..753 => 2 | 3.1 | 1.7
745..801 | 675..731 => 2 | 3.9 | 1.7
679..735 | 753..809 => 0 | 1.7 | 3.9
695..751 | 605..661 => 0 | 1.7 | 3.1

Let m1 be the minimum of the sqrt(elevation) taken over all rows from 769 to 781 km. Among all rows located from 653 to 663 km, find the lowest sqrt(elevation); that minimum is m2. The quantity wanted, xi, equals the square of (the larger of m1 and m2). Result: 3.82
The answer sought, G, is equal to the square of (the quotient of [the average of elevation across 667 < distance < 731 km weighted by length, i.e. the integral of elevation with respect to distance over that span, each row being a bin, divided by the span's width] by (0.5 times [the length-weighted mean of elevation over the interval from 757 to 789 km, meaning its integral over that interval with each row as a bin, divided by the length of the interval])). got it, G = 2.6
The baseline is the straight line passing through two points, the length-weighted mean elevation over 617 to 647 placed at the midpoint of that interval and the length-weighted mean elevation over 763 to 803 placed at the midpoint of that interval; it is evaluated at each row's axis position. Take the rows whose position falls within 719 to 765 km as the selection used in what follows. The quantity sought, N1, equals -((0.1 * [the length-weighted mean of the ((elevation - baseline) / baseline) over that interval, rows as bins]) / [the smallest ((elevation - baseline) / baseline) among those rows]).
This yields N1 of -0.012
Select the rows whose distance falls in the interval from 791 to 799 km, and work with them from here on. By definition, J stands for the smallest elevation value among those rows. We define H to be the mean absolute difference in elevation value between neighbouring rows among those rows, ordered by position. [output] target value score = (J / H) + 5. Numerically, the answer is 29.6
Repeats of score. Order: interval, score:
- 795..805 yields 63.2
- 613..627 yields 27.2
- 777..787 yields 20.7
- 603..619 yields 30.6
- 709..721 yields 9.6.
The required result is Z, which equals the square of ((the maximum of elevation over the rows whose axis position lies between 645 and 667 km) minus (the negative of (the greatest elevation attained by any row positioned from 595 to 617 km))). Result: 59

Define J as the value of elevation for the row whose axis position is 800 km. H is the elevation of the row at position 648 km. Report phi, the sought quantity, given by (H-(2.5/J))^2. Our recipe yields 10.0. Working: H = 3.77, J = 4.1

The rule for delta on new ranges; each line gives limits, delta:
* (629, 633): 0.88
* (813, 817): 0.93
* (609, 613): 0.84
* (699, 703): 0.90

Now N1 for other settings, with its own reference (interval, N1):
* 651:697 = -0.009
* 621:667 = 0.008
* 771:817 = 0.011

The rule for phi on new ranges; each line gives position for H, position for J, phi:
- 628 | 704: 7.6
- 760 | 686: 13.5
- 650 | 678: 9.5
